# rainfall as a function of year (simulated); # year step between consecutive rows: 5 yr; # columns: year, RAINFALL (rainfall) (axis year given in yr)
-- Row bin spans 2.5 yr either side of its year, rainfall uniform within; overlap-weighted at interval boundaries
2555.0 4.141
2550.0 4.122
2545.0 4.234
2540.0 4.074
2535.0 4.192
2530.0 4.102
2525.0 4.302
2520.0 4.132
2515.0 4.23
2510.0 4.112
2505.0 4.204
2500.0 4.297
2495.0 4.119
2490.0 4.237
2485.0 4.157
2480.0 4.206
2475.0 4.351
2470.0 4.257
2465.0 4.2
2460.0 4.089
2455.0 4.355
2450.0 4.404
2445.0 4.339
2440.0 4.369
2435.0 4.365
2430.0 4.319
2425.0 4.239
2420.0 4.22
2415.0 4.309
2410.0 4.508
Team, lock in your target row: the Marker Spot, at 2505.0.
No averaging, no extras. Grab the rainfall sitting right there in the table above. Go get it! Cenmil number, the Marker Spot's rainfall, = 4.204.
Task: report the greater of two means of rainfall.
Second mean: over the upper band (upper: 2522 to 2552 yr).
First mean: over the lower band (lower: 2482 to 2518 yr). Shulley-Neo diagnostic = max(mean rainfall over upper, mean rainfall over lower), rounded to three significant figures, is 4.19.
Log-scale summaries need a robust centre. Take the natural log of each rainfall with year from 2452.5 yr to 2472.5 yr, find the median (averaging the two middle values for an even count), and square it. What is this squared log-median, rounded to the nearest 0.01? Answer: 2.08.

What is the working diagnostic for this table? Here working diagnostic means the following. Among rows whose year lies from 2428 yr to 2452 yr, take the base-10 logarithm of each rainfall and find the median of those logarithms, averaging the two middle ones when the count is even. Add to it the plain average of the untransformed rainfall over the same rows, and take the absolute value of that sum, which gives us 4.999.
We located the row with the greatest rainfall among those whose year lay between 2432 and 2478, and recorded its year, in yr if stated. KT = 2450.0 yr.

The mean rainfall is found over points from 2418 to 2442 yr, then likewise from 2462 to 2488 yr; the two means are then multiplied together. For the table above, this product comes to 18.2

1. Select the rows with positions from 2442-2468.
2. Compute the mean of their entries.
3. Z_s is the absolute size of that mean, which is 4.28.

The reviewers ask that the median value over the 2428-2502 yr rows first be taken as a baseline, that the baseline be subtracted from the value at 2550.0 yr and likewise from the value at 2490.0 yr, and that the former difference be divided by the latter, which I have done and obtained 2.9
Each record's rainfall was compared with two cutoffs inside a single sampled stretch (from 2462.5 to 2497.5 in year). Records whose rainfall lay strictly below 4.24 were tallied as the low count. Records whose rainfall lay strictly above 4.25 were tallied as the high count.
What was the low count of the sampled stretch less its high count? 3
